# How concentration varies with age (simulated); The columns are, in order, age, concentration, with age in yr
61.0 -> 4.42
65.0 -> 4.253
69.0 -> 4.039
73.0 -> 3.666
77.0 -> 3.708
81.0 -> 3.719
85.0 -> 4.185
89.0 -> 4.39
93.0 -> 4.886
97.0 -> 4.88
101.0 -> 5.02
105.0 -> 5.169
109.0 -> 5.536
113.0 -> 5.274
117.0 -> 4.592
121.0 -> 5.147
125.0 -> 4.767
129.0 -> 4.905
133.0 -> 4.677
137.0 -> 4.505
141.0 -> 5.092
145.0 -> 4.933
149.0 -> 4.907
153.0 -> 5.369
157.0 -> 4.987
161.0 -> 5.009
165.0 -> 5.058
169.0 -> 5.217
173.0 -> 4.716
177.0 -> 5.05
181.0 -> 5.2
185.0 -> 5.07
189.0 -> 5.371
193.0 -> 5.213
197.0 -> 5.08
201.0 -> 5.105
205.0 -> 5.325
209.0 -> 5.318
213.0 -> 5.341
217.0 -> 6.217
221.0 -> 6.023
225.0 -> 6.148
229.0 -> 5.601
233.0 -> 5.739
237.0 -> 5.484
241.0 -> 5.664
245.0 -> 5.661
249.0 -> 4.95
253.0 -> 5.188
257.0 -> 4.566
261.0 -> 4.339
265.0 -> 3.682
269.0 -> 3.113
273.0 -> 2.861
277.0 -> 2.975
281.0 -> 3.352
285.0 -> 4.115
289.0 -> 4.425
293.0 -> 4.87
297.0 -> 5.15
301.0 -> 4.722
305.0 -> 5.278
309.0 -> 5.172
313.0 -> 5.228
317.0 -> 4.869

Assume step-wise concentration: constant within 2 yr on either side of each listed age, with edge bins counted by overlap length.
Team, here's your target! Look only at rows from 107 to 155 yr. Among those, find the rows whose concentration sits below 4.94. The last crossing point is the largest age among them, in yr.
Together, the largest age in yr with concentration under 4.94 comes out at 149.0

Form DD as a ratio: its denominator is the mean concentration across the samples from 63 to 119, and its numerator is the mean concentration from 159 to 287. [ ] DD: 1.09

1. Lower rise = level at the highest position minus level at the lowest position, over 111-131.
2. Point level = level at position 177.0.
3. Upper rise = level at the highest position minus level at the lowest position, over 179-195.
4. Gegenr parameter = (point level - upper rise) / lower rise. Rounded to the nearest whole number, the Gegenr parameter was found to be -14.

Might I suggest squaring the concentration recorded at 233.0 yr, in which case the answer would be 33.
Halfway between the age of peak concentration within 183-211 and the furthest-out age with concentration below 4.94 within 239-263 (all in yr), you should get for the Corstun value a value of 225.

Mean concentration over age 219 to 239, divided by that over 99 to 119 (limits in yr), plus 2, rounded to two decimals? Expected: 3.13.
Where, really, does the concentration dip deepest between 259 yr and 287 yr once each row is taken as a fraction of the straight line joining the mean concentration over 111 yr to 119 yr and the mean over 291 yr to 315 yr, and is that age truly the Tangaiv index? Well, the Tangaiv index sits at 273.0 yr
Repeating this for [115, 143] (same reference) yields 137.0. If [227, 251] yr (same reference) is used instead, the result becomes 249.0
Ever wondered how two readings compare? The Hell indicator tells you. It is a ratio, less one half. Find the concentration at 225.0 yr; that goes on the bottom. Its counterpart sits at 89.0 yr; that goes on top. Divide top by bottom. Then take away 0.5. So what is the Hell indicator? 0.21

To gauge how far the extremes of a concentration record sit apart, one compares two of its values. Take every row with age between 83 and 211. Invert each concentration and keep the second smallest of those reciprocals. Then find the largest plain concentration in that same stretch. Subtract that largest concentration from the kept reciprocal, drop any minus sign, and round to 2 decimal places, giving 5.35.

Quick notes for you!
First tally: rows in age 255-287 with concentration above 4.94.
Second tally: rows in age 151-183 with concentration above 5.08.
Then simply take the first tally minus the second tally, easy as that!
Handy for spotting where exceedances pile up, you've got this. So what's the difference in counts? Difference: -3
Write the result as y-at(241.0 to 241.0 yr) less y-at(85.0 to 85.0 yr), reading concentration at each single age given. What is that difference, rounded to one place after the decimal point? 1.5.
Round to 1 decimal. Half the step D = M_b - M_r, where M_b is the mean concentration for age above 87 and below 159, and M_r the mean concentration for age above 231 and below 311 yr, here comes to 0.2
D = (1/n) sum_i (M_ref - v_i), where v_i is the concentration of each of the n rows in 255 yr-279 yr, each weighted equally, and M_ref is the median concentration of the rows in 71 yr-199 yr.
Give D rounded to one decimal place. 1.4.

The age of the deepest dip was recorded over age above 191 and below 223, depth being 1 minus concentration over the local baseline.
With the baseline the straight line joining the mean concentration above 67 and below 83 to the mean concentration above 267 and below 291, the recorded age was 197.0 yr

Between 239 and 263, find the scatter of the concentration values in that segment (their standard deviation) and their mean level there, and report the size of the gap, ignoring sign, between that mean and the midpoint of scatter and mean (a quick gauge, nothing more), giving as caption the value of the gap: 2.3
